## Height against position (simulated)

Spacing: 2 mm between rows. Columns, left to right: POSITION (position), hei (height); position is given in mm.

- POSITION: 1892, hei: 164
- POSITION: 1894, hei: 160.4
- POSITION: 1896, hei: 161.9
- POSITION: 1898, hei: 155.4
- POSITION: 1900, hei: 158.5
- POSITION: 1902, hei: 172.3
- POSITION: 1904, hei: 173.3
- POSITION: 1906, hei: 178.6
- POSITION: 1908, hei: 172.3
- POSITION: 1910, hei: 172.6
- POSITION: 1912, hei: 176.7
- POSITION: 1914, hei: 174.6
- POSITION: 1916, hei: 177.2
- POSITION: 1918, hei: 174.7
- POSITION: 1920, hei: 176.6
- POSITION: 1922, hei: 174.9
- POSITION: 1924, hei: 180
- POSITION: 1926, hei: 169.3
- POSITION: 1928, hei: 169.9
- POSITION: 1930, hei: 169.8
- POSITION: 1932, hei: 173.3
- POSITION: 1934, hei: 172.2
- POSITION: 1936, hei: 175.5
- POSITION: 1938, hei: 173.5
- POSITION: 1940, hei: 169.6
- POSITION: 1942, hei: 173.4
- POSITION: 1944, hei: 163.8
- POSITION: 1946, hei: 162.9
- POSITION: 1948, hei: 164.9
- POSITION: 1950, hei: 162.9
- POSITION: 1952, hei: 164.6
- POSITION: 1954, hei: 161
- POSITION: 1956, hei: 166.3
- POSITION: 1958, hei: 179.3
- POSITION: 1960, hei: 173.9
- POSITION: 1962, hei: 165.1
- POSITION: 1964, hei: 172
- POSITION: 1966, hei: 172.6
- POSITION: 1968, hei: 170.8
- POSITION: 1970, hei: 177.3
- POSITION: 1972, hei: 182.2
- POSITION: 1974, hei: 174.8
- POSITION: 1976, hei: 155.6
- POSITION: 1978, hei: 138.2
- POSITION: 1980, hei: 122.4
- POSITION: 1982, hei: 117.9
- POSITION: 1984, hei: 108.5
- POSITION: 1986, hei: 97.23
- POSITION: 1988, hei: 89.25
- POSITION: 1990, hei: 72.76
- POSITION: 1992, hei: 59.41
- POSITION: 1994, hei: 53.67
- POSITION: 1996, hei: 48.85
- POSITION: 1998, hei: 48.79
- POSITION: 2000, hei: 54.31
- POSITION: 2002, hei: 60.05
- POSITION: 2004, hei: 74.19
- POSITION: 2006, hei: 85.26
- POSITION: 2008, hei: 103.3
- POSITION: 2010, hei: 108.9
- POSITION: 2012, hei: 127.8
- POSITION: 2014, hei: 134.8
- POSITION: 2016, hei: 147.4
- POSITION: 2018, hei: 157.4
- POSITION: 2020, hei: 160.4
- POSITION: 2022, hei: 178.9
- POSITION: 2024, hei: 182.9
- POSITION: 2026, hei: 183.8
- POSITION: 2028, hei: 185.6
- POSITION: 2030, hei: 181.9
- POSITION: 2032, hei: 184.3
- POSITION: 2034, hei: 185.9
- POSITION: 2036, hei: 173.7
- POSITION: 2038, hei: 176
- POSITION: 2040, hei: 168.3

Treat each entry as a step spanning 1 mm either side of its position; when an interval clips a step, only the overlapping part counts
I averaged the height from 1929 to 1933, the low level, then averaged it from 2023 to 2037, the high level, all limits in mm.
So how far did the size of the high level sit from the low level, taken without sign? 11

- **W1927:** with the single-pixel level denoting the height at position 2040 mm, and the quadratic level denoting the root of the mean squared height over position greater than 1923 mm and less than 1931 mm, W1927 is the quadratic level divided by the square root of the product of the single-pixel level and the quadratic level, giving 1.01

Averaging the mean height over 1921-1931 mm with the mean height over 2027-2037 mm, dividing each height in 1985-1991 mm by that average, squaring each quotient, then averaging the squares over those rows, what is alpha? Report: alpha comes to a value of 0.24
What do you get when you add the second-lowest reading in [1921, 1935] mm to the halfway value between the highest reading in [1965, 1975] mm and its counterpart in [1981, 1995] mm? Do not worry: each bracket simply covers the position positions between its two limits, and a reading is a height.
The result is 320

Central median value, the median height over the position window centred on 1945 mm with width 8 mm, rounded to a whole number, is 164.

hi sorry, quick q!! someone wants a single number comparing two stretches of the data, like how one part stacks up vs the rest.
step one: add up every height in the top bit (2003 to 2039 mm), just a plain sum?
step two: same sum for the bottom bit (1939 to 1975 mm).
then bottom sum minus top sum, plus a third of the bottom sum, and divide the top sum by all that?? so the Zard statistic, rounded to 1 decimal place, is 2.0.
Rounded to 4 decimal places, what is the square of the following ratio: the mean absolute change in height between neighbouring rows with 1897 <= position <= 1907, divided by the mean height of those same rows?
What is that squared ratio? 0.0012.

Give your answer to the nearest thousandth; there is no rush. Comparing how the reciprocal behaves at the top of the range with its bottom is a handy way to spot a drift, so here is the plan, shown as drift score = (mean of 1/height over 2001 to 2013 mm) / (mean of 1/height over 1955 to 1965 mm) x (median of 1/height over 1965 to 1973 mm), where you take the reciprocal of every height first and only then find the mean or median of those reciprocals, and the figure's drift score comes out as 0.011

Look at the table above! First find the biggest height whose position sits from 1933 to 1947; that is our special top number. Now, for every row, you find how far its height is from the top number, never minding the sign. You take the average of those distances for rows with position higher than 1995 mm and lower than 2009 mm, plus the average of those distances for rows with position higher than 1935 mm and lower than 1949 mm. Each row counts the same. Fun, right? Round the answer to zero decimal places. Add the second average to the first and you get 114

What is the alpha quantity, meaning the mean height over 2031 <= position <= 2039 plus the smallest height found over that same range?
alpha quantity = 354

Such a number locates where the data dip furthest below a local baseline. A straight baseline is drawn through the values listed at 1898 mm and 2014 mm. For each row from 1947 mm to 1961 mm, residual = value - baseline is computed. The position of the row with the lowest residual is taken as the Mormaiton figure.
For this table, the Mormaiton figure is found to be 1954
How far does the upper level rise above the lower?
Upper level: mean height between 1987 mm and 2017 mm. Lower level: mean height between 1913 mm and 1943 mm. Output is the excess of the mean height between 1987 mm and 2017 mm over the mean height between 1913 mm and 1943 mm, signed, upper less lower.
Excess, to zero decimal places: -89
